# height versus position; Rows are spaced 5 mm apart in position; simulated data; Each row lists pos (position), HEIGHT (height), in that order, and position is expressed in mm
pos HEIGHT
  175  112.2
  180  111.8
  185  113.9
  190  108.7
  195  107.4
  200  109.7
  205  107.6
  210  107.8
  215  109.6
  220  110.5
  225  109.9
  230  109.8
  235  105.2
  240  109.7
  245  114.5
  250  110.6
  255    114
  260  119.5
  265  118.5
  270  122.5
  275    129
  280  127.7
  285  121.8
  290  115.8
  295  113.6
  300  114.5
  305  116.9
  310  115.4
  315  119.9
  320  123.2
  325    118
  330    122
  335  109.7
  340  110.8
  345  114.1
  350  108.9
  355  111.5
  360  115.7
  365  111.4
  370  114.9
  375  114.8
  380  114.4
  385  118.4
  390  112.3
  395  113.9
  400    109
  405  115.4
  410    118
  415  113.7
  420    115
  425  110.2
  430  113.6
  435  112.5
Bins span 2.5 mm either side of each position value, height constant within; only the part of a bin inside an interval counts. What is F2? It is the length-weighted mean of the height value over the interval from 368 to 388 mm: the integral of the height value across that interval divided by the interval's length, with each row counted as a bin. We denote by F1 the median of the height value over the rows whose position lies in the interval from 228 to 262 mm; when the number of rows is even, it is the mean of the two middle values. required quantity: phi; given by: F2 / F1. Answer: 1.04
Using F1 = 111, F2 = 116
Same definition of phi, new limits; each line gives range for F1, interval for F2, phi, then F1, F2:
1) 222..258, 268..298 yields 1.11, 110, 122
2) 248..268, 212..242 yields 0.94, 116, 109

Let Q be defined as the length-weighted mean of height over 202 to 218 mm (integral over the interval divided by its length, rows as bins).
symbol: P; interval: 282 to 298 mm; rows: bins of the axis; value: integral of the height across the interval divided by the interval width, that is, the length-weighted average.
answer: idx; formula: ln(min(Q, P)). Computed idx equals 4.69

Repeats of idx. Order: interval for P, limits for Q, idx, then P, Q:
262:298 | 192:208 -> 4.68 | 121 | 108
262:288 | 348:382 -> 4.73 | 124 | 113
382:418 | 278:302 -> 4.74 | 114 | 119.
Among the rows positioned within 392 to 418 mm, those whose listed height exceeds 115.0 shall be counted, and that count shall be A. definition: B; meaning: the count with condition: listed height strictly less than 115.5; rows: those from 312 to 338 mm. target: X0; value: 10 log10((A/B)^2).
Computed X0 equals 6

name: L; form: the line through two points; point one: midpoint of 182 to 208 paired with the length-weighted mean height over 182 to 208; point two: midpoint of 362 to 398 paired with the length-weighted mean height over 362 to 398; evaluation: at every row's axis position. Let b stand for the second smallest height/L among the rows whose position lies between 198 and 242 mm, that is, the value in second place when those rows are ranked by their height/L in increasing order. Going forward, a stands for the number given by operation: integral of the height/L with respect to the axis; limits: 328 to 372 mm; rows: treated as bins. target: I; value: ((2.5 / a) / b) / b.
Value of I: 0.059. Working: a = 43.9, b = 0.98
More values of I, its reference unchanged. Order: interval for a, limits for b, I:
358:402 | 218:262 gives 0.058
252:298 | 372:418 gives 0.052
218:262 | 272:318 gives 0.054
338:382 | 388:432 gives 0.063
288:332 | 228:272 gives 0.055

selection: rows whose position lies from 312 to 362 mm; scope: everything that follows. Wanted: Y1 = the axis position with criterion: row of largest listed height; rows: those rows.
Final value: 320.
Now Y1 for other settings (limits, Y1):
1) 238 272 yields 270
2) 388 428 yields 410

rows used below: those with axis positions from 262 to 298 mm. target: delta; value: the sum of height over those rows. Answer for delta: 849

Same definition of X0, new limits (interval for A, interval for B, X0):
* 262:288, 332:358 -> 0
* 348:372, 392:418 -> -12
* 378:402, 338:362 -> -12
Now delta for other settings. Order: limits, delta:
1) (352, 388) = 801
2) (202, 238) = 760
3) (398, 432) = 795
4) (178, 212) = 767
